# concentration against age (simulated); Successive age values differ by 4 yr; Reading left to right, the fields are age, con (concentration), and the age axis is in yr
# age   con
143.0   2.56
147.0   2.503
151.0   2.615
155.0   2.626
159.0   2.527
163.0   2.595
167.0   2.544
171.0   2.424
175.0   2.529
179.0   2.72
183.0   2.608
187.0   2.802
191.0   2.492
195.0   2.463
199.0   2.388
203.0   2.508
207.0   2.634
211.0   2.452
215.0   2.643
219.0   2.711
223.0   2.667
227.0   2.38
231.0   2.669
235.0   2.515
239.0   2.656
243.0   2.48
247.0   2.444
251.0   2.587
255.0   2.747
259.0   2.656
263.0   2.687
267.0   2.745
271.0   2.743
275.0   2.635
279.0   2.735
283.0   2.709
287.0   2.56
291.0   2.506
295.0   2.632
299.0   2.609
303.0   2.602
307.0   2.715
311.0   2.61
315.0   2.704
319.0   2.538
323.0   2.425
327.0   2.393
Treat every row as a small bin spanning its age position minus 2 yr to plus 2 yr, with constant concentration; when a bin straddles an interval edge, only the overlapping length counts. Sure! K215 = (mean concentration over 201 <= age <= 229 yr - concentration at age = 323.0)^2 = 0.021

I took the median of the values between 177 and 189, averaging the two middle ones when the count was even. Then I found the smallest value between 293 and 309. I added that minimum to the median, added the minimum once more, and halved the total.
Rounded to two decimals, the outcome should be 3.96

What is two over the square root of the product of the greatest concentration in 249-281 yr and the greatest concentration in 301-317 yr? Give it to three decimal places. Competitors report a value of 0.732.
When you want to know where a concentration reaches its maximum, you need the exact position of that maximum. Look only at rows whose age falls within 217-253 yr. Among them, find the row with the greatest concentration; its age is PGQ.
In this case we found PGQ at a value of 219.0 yr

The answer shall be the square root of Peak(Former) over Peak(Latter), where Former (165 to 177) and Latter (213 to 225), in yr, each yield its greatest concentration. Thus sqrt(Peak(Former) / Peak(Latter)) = 0.97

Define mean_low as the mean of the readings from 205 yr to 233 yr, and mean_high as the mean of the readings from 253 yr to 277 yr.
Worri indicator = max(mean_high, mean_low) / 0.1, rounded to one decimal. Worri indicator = 27.0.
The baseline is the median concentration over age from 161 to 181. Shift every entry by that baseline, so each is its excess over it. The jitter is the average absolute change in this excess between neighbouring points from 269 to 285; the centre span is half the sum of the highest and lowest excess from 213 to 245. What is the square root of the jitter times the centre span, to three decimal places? 0.011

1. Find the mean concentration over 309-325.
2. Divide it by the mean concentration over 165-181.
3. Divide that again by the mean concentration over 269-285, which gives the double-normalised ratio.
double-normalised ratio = 0.372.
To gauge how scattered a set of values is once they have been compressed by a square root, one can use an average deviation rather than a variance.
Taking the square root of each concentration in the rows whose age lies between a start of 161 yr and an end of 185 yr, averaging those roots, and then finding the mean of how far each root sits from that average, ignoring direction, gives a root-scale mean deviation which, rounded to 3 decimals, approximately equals 0.022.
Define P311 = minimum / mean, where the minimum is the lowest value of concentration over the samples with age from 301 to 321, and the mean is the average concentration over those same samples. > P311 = 0.964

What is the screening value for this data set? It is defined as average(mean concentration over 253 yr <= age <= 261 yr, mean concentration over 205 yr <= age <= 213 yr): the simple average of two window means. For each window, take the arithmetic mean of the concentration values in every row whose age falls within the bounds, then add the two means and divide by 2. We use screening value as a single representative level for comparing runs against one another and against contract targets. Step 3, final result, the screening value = 2.62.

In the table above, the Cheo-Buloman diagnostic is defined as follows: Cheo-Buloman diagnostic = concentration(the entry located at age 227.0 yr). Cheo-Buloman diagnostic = 2.38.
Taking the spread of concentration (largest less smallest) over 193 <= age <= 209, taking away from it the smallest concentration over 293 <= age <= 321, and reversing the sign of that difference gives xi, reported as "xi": 2.29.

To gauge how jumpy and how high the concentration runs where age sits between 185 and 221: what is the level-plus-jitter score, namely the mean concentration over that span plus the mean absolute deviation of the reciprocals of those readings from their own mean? 2.58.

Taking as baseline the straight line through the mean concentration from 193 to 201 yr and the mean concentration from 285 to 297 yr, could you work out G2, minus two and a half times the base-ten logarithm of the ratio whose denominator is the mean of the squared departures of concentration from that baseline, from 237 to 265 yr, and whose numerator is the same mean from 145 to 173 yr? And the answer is -0.7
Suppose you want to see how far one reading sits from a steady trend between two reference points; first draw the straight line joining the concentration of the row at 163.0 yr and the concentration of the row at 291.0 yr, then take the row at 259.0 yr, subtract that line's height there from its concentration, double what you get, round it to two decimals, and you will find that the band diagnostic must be 0.26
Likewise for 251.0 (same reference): 0.11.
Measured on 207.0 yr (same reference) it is 0.14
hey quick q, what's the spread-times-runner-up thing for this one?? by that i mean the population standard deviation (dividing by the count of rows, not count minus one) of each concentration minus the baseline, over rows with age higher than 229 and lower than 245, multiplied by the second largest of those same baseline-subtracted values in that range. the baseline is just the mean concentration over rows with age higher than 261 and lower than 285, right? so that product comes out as -0.004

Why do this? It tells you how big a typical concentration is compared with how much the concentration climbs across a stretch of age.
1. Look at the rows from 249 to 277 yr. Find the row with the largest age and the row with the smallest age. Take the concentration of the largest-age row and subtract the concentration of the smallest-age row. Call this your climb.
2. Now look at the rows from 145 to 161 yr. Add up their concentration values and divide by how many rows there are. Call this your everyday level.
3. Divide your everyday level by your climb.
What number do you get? 53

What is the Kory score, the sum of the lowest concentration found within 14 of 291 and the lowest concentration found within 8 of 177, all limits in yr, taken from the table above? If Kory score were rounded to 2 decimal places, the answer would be 4.93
